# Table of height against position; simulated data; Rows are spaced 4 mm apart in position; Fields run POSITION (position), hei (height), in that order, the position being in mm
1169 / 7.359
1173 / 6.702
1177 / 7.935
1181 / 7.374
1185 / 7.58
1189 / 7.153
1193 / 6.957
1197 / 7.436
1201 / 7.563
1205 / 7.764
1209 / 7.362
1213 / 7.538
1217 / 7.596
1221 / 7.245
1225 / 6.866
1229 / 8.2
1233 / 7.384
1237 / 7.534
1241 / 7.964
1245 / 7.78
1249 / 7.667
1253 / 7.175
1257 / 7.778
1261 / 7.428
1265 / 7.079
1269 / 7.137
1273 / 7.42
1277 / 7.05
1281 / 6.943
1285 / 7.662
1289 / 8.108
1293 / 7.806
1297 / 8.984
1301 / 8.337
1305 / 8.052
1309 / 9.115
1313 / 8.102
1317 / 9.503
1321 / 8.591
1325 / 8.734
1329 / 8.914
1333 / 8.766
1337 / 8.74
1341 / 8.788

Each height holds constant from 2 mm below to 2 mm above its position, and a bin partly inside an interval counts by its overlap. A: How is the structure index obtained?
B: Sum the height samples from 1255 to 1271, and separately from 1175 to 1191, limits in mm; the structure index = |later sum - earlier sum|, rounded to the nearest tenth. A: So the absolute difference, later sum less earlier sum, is 0.6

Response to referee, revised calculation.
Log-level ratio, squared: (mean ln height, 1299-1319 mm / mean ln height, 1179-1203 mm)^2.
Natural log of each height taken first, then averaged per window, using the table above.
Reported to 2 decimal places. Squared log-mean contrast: 1.17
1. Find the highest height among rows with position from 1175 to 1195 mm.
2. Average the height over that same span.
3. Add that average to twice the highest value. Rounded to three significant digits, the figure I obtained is 23.3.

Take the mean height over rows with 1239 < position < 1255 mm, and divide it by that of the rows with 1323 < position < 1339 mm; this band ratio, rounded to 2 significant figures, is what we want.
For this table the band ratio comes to 0.87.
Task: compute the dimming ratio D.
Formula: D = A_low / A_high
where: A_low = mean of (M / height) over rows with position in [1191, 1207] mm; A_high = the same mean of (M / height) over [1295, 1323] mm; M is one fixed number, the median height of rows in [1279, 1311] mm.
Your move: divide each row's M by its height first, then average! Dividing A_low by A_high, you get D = 1.16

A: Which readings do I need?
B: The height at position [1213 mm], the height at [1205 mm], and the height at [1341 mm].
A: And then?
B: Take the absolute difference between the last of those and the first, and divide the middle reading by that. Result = 6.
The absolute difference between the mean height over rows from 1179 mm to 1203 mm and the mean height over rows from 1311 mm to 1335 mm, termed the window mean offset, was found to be 1.4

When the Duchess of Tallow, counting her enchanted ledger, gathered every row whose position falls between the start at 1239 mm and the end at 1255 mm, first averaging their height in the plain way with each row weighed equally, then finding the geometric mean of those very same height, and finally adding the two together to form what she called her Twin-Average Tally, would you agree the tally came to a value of 15.3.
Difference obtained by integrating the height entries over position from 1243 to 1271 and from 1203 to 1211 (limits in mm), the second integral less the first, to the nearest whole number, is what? -148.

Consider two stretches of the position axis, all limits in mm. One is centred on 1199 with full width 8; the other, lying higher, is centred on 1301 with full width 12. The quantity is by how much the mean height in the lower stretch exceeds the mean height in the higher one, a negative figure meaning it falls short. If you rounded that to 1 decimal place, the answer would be -1.0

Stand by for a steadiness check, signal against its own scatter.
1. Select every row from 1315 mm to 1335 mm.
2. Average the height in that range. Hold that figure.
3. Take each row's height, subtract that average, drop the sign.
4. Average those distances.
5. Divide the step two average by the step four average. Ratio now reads 36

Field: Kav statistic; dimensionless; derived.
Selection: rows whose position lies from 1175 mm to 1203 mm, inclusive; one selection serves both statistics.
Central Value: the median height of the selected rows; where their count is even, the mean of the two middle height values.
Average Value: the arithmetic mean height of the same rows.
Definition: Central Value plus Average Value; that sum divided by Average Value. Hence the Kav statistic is 2.00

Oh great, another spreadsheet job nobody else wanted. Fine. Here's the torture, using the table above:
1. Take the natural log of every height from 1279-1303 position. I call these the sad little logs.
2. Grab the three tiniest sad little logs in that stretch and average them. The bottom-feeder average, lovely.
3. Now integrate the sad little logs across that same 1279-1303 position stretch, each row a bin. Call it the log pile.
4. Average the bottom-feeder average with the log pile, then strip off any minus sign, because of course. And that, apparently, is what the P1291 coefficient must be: 25.9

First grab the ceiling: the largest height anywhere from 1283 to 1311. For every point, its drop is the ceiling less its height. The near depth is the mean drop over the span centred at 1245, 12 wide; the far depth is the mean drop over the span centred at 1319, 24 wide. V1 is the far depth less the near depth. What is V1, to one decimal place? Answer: -1.0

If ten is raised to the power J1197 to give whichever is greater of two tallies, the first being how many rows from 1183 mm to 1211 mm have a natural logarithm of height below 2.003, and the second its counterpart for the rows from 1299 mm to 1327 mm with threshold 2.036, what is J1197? 0.48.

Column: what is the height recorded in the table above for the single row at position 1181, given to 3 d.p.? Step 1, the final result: 7.374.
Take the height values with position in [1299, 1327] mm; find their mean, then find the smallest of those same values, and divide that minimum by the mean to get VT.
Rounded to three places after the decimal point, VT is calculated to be 0.933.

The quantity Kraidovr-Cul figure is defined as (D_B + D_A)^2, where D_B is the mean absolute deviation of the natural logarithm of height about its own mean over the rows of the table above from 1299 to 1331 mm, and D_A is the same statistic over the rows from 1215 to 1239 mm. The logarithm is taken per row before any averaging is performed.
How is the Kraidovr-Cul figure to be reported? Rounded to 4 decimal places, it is 0.0075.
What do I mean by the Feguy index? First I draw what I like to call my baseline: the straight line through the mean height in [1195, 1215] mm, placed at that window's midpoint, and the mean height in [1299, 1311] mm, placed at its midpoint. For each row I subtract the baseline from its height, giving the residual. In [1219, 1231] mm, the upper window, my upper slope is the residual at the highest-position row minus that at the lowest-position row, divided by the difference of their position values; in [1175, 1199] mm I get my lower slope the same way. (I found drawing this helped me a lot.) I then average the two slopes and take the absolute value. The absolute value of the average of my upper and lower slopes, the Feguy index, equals 0.038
